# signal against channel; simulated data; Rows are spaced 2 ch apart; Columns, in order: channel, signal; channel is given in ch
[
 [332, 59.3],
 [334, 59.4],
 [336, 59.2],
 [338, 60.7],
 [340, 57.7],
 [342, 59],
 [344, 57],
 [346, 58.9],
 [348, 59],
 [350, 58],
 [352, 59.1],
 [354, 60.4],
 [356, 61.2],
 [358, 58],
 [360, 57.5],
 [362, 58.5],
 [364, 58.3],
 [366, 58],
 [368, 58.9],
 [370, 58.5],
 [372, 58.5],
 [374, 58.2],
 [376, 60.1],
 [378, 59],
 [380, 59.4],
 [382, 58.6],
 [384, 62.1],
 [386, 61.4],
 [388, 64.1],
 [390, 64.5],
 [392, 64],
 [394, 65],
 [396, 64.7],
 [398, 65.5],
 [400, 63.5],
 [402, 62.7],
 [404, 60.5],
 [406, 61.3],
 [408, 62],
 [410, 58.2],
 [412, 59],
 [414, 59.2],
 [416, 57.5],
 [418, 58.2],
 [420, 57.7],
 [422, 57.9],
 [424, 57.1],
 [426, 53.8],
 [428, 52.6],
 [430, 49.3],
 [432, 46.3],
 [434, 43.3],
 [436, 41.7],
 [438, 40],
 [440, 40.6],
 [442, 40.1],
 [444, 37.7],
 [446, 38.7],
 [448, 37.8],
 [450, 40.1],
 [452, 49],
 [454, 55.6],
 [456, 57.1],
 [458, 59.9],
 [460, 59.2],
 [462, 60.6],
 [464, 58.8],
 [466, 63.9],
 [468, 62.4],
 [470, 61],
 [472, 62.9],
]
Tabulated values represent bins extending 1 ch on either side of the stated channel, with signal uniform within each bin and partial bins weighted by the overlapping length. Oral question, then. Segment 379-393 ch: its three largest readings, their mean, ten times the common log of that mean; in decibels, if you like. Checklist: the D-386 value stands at 18.1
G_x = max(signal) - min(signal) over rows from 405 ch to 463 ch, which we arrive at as 24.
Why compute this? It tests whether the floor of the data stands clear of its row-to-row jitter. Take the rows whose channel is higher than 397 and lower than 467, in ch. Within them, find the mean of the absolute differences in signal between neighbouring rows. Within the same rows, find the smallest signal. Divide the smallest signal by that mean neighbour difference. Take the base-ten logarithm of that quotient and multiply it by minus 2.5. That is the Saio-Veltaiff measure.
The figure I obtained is -3.2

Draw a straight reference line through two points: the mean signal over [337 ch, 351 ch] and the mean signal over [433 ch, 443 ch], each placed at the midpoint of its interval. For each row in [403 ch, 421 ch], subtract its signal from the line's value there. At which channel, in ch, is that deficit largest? 410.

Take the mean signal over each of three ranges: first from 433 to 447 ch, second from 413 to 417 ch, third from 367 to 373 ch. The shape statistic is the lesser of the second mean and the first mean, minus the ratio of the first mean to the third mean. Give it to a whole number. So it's 40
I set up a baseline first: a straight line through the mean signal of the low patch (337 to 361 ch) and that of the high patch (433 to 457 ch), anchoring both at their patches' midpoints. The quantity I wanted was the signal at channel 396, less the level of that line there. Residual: 13.4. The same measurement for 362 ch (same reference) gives 1.7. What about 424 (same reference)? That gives 10.3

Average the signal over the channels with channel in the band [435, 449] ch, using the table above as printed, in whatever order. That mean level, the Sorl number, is 40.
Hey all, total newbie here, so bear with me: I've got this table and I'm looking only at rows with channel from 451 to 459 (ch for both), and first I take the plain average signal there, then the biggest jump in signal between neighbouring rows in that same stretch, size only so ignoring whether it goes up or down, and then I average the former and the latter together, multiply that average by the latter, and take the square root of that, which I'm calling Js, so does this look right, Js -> 14.3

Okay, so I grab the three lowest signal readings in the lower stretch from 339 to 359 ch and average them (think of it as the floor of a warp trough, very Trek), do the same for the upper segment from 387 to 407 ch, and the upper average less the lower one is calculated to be 4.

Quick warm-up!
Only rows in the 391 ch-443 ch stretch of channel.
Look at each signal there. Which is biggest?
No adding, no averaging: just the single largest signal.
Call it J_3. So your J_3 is 65.5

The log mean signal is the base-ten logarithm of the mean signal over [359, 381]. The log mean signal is 1.77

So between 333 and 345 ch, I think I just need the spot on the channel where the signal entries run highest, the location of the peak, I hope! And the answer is 338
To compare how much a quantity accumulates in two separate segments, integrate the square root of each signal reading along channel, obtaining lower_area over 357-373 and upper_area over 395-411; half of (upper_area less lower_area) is 2.1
